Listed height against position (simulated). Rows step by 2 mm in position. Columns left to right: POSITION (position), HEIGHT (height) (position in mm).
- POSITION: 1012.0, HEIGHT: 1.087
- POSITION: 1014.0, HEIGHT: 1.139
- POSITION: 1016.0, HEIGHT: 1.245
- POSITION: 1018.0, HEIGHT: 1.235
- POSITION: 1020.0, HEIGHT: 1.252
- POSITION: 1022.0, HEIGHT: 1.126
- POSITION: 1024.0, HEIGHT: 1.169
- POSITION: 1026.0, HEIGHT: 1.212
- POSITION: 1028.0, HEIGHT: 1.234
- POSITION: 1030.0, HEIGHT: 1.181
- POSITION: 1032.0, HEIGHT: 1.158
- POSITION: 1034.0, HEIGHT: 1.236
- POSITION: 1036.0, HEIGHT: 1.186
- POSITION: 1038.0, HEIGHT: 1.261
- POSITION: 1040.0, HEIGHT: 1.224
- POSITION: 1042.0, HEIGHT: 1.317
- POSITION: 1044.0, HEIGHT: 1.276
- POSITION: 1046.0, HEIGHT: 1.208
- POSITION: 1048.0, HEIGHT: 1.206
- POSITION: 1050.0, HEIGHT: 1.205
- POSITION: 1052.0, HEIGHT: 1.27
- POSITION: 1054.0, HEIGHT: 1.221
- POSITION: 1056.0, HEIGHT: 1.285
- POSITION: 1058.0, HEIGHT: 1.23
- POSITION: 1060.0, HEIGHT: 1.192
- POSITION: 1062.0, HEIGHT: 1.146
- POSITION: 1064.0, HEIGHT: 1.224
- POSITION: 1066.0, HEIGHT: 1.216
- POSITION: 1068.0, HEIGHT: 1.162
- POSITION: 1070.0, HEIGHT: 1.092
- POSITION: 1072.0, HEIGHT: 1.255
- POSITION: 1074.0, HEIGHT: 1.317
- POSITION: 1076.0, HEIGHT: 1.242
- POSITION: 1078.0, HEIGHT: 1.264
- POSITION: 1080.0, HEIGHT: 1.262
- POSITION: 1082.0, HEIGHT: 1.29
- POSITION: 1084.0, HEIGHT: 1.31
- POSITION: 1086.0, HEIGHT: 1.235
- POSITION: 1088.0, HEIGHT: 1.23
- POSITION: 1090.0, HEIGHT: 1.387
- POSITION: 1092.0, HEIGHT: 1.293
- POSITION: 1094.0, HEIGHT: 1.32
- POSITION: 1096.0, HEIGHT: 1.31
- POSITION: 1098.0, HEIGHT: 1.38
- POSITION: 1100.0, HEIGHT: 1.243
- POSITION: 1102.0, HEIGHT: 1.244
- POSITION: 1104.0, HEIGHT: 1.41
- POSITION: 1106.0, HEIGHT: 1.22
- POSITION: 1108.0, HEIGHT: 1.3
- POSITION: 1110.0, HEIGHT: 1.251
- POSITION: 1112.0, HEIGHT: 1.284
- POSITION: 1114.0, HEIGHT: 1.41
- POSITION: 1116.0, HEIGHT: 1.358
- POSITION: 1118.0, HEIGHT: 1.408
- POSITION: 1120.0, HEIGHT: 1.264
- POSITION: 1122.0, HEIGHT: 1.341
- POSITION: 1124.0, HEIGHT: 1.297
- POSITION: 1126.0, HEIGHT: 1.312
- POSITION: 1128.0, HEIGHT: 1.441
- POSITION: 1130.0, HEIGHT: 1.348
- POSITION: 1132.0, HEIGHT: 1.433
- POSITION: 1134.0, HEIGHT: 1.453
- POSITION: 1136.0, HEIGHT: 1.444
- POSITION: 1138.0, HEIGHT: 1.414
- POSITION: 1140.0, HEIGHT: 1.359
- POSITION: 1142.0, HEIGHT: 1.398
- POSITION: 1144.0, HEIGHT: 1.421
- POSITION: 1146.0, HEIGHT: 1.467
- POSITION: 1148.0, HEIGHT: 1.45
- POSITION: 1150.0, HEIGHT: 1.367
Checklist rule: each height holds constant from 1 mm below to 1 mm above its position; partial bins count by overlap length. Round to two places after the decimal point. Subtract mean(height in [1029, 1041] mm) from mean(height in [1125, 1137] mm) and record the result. 0.20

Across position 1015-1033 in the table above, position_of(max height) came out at 1020.0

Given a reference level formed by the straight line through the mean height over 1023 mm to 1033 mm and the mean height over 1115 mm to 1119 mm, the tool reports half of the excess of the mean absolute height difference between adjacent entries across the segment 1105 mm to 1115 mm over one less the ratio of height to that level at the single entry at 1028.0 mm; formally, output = 0.05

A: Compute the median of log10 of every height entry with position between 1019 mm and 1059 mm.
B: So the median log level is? 0.087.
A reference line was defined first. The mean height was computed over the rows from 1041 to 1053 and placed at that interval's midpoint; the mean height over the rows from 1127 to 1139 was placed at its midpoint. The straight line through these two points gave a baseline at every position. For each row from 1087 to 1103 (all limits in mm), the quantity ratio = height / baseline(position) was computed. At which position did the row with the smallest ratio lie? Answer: 1102.0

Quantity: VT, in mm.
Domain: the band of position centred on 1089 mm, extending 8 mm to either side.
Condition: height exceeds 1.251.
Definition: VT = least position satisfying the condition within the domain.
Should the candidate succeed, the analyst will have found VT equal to 1082.0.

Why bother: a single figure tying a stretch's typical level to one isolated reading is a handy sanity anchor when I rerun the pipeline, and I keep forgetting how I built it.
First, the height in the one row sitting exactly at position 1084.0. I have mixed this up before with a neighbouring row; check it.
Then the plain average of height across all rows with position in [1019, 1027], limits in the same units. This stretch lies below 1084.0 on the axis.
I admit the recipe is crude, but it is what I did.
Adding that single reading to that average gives 2.50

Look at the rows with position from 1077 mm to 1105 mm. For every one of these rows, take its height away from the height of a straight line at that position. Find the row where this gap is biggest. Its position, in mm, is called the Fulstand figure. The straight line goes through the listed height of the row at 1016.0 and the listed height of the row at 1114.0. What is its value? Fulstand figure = 1102.0 mm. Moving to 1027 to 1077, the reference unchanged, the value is 1070.0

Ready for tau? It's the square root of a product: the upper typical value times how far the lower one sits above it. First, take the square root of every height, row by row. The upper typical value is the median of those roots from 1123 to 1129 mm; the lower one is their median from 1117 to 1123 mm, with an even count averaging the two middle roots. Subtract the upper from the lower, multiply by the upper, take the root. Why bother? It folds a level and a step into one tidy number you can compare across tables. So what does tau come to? 0.12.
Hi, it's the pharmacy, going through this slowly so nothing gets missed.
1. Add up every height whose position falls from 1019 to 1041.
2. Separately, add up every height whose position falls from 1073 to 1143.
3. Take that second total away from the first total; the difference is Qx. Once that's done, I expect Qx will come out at -33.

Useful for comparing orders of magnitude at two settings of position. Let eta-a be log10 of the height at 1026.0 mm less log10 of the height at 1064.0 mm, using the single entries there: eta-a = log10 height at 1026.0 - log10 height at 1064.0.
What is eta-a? 0.00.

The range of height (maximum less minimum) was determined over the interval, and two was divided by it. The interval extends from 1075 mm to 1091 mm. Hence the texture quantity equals 12.7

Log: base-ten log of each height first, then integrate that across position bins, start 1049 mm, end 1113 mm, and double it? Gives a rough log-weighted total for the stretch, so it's 13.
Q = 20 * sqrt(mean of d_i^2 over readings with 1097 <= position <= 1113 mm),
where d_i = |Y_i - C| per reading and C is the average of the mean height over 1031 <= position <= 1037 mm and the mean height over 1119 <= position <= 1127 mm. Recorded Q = 1.55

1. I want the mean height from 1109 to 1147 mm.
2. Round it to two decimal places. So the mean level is 1.37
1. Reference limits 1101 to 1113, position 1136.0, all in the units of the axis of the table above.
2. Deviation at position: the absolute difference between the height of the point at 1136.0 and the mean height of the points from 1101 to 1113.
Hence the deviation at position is 0.16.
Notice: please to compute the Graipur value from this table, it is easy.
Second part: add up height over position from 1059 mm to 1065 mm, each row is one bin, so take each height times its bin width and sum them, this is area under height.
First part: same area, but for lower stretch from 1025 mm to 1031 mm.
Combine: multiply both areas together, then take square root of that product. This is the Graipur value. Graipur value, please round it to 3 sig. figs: 7.19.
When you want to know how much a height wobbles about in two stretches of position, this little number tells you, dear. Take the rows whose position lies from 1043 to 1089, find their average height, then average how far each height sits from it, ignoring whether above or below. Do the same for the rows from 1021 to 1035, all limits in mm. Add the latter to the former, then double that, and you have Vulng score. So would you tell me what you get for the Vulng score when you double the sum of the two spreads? 0.146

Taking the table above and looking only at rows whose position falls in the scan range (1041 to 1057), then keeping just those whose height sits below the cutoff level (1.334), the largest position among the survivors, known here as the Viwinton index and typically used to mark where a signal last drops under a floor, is 1056.0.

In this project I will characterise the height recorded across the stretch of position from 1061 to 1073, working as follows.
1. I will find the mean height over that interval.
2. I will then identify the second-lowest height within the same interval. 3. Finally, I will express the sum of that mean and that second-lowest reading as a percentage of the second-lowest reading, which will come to 203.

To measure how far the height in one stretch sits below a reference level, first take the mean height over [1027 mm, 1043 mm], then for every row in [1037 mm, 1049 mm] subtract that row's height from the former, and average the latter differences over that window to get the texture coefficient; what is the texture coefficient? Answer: -0.02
